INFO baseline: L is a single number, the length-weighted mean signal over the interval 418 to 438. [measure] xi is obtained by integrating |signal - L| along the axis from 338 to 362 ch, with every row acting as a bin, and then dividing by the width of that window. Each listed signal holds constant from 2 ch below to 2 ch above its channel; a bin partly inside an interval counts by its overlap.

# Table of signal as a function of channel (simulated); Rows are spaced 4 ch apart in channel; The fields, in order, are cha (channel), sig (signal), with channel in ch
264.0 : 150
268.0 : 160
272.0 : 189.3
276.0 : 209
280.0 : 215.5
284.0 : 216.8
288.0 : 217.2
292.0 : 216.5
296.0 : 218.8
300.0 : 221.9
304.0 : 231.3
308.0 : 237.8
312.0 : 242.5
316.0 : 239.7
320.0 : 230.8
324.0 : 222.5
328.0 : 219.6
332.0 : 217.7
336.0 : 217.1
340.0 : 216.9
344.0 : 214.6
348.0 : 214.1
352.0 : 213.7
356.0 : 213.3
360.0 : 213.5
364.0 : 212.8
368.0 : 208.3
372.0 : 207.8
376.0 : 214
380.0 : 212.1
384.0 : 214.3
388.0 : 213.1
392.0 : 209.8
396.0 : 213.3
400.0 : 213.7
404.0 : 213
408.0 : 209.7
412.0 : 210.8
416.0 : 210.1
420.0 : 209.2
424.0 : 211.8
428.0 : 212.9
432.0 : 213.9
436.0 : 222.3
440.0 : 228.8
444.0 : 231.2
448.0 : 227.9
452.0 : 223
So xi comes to 1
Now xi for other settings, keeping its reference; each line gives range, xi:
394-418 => 2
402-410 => 3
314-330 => 14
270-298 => 6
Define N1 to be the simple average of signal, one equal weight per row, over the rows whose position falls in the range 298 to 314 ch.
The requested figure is 233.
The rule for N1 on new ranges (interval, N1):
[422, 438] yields 215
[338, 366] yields 214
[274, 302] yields 217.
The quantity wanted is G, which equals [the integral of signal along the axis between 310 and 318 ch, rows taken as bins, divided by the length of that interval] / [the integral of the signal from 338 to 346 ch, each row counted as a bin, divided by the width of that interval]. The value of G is 1.12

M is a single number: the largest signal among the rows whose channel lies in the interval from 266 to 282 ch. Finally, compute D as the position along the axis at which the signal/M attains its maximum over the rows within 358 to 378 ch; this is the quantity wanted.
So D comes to 376.0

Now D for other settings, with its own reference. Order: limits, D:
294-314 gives 312.0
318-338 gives 320.0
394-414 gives 400.0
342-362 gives 344.0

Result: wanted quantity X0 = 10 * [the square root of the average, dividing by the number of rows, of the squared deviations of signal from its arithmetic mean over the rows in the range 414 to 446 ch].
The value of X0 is 81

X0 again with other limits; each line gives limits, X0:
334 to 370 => 24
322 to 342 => 21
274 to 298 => 31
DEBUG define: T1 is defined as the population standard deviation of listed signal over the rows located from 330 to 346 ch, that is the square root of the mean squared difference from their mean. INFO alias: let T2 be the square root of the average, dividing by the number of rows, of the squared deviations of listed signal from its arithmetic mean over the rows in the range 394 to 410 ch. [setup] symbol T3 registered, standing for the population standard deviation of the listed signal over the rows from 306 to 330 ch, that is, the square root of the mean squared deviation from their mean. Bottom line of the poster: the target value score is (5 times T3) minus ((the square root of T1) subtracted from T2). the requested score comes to 43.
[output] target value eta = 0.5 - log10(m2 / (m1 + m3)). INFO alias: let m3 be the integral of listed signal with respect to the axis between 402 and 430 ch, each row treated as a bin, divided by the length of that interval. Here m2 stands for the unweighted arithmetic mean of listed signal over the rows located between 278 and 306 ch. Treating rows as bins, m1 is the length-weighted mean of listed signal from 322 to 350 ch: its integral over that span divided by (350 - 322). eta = 0.790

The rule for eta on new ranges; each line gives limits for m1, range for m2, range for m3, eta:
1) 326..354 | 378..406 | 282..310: 0.815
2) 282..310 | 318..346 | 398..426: 0.795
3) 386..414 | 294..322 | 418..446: 0.769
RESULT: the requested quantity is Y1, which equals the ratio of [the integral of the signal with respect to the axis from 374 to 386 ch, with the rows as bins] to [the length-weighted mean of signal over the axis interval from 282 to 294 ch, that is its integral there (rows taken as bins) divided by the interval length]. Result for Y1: 11.8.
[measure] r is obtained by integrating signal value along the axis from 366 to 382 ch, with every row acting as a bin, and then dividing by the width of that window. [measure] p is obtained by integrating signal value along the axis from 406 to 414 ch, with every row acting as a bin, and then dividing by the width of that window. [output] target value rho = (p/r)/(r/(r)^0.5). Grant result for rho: 0.0688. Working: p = 210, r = 211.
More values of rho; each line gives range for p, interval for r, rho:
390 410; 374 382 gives 0.0681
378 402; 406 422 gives 0.0699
